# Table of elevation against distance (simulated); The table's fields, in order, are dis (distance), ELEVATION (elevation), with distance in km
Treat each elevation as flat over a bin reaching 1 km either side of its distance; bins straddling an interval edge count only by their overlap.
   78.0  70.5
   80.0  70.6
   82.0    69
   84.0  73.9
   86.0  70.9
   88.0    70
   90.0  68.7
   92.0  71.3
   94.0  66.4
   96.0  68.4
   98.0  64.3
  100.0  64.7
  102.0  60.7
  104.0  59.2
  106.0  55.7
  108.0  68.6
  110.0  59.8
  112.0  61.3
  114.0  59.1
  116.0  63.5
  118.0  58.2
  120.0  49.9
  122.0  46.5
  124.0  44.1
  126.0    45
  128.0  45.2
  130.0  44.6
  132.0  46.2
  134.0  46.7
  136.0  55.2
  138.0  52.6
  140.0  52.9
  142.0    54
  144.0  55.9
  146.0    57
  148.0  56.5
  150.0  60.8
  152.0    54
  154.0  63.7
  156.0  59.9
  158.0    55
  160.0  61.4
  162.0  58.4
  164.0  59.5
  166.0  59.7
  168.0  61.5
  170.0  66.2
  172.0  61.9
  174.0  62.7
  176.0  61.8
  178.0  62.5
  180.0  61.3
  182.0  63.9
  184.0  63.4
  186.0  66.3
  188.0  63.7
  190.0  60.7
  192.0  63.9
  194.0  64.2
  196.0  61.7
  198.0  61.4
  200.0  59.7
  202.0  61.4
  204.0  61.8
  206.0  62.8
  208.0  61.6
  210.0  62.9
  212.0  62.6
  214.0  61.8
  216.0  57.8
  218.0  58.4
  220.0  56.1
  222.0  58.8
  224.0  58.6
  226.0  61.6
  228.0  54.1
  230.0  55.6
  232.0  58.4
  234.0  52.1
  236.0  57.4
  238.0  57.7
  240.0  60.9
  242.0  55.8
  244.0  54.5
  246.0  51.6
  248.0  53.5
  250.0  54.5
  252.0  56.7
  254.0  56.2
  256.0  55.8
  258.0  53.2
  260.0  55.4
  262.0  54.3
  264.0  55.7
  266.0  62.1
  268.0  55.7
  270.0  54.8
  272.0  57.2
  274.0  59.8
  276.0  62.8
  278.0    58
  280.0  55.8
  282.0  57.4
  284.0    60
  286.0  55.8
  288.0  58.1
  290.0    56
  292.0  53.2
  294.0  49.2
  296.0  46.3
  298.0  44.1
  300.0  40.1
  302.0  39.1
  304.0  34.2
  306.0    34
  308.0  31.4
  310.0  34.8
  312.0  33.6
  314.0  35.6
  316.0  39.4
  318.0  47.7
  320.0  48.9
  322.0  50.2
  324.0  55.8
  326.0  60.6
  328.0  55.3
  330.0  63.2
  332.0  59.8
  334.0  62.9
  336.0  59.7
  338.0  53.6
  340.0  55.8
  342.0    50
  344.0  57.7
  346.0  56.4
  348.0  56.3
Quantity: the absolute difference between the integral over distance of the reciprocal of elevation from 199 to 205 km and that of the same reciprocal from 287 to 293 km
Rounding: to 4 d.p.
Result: 0.0093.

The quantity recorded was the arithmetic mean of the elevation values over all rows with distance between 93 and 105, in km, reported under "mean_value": 64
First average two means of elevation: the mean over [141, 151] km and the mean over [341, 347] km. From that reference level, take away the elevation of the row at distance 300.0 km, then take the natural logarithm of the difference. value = 2.8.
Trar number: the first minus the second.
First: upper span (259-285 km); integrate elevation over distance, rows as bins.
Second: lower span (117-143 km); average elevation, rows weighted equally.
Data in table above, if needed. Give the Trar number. 1449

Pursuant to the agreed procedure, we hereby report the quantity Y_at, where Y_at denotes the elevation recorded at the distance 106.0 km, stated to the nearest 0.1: 55.7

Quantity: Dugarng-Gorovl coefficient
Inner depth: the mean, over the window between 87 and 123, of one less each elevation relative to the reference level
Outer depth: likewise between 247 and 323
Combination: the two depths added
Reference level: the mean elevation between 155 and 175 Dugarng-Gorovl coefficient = 0.148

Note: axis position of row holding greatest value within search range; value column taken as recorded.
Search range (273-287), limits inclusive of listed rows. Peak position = 276.0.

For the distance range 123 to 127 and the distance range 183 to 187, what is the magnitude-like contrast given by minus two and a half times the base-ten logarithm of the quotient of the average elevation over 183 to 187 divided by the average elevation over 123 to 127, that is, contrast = -0.408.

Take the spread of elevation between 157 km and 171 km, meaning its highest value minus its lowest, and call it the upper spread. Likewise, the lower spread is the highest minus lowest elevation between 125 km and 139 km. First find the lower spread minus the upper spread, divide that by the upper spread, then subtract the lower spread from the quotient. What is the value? -11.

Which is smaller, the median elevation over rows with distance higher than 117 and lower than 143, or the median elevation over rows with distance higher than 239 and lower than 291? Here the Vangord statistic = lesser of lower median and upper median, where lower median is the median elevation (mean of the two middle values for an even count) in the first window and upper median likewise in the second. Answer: 46.7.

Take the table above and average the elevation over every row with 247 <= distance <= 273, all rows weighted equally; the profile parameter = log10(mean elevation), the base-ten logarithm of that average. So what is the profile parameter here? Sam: 1.75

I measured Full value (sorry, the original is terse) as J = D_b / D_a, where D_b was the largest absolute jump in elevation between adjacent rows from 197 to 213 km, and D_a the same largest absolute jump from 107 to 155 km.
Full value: 0.18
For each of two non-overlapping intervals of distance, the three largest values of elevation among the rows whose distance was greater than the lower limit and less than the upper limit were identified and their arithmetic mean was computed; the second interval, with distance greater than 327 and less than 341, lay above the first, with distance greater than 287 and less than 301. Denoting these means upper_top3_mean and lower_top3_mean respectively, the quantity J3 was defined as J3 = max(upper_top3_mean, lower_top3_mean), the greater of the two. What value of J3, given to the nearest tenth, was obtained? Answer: 62.0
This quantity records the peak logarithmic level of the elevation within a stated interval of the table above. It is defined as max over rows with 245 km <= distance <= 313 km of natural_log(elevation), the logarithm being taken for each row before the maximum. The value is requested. 4.14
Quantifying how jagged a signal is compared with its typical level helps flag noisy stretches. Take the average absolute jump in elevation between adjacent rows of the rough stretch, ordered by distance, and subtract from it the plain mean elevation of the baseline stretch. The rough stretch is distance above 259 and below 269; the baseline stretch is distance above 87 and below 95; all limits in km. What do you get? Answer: -65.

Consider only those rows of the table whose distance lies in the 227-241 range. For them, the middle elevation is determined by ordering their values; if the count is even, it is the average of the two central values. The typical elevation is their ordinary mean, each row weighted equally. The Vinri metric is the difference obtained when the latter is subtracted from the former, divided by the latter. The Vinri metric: 0.014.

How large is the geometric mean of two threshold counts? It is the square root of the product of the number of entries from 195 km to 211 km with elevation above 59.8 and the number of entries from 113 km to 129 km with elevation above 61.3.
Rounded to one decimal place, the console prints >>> 2.6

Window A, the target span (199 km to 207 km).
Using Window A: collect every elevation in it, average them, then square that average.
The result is 3773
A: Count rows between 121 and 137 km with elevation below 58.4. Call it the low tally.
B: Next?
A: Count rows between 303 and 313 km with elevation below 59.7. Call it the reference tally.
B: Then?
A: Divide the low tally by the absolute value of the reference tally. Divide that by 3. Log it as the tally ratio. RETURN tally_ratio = 0.53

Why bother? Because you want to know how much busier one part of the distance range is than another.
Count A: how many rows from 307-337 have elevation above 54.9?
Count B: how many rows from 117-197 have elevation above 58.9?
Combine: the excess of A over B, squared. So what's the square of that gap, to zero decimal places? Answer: 196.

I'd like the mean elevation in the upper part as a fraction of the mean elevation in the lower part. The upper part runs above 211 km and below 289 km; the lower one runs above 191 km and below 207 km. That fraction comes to 0.92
